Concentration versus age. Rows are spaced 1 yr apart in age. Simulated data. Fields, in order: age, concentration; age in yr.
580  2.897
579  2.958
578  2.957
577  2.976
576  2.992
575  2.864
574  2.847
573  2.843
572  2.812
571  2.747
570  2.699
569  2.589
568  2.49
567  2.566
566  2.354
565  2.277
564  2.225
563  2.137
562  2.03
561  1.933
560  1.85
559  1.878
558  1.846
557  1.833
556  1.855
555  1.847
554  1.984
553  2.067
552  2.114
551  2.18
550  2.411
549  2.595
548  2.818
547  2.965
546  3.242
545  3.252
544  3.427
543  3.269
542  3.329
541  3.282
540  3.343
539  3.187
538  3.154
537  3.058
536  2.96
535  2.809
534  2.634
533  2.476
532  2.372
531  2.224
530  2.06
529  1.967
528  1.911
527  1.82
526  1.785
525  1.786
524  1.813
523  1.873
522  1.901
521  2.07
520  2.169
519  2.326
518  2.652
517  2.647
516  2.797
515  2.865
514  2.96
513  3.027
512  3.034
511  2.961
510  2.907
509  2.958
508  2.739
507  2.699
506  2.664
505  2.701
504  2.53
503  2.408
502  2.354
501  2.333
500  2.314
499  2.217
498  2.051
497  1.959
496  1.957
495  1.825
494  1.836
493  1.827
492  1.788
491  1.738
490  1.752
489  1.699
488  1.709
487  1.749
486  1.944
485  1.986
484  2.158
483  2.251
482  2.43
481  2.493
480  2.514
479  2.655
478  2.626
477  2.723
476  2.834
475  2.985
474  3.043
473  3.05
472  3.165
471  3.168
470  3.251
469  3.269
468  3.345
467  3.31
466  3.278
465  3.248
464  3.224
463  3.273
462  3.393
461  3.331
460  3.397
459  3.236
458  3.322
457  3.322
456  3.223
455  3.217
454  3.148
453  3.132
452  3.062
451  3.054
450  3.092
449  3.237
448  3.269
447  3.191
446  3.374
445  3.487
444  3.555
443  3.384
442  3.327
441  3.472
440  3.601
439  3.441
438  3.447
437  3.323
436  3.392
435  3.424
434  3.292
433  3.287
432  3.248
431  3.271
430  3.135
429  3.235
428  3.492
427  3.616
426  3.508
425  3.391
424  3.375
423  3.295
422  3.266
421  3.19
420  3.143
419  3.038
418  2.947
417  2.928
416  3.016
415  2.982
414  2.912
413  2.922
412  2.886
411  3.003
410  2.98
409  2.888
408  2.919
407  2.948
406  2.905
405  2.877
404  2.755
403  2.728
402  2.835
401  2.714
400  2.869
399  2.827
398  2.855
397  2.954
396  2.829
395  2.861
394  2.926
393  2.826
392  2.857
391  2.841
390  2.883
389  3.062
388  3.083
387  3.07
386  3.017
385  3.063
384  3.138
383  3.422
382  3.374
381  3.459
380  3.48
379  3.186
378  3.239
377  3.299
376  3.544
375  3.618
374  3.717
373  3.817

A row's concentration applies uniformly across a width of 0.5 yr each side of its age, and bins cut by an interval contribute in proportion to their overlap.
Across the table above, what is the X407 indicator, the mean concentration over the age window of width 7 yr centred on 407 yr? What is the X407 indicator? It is 2.90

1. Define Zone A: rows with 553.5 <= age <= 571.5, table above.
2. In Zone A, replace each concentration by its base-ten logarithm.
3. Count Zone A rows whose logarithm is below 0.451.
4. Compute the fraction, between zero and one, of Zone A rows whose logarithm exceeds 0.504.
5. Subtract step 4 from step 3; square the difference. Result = 324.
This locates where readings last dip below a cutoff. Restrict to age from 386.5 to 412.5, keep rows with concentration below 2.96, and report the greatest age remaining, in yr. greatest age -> 412 yr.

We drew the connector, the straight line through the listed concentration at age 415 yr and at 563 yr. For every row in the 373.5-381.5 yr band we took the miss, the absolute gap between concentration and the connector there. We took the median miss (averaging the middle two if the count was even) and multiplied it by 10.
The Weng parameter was 2.9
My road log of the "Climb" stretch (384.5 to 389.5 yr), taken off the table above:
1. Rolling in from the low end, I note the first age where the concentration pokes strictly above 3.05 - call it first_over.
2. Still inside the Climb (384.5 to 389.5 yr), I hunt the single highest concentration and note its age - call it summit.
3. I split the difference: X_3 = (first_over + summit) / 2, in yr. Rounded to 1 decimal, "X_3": 386.5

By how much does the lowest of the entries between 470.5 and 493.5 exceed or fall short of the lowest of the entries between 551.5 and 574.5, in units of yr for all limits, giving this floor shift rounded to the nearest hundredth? -0.13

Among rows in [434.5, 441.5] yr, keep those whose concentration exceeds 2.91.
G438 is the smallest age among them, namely 435 yr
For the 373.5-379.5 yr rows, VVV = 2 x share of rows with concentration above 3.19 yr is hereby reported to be 1.7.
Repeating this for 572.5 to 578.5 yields 0.0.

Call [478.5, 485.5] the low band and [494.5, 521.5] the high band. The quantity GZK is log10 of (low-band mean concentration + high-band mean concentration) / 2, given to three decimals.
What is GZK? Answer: 0.387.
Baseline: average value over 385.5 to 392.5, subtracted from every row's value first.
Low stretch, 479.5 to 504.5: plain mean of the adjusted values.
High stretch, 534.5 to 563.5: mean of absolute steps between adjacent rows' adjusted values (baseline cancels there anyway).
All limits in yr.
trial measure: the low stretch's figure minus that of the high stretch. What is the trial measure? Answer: -1.00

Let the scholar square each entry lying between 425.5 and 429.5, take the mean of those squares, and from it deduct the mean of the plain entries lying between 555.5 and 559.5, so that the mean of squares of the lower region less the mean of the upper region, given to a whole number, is 10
